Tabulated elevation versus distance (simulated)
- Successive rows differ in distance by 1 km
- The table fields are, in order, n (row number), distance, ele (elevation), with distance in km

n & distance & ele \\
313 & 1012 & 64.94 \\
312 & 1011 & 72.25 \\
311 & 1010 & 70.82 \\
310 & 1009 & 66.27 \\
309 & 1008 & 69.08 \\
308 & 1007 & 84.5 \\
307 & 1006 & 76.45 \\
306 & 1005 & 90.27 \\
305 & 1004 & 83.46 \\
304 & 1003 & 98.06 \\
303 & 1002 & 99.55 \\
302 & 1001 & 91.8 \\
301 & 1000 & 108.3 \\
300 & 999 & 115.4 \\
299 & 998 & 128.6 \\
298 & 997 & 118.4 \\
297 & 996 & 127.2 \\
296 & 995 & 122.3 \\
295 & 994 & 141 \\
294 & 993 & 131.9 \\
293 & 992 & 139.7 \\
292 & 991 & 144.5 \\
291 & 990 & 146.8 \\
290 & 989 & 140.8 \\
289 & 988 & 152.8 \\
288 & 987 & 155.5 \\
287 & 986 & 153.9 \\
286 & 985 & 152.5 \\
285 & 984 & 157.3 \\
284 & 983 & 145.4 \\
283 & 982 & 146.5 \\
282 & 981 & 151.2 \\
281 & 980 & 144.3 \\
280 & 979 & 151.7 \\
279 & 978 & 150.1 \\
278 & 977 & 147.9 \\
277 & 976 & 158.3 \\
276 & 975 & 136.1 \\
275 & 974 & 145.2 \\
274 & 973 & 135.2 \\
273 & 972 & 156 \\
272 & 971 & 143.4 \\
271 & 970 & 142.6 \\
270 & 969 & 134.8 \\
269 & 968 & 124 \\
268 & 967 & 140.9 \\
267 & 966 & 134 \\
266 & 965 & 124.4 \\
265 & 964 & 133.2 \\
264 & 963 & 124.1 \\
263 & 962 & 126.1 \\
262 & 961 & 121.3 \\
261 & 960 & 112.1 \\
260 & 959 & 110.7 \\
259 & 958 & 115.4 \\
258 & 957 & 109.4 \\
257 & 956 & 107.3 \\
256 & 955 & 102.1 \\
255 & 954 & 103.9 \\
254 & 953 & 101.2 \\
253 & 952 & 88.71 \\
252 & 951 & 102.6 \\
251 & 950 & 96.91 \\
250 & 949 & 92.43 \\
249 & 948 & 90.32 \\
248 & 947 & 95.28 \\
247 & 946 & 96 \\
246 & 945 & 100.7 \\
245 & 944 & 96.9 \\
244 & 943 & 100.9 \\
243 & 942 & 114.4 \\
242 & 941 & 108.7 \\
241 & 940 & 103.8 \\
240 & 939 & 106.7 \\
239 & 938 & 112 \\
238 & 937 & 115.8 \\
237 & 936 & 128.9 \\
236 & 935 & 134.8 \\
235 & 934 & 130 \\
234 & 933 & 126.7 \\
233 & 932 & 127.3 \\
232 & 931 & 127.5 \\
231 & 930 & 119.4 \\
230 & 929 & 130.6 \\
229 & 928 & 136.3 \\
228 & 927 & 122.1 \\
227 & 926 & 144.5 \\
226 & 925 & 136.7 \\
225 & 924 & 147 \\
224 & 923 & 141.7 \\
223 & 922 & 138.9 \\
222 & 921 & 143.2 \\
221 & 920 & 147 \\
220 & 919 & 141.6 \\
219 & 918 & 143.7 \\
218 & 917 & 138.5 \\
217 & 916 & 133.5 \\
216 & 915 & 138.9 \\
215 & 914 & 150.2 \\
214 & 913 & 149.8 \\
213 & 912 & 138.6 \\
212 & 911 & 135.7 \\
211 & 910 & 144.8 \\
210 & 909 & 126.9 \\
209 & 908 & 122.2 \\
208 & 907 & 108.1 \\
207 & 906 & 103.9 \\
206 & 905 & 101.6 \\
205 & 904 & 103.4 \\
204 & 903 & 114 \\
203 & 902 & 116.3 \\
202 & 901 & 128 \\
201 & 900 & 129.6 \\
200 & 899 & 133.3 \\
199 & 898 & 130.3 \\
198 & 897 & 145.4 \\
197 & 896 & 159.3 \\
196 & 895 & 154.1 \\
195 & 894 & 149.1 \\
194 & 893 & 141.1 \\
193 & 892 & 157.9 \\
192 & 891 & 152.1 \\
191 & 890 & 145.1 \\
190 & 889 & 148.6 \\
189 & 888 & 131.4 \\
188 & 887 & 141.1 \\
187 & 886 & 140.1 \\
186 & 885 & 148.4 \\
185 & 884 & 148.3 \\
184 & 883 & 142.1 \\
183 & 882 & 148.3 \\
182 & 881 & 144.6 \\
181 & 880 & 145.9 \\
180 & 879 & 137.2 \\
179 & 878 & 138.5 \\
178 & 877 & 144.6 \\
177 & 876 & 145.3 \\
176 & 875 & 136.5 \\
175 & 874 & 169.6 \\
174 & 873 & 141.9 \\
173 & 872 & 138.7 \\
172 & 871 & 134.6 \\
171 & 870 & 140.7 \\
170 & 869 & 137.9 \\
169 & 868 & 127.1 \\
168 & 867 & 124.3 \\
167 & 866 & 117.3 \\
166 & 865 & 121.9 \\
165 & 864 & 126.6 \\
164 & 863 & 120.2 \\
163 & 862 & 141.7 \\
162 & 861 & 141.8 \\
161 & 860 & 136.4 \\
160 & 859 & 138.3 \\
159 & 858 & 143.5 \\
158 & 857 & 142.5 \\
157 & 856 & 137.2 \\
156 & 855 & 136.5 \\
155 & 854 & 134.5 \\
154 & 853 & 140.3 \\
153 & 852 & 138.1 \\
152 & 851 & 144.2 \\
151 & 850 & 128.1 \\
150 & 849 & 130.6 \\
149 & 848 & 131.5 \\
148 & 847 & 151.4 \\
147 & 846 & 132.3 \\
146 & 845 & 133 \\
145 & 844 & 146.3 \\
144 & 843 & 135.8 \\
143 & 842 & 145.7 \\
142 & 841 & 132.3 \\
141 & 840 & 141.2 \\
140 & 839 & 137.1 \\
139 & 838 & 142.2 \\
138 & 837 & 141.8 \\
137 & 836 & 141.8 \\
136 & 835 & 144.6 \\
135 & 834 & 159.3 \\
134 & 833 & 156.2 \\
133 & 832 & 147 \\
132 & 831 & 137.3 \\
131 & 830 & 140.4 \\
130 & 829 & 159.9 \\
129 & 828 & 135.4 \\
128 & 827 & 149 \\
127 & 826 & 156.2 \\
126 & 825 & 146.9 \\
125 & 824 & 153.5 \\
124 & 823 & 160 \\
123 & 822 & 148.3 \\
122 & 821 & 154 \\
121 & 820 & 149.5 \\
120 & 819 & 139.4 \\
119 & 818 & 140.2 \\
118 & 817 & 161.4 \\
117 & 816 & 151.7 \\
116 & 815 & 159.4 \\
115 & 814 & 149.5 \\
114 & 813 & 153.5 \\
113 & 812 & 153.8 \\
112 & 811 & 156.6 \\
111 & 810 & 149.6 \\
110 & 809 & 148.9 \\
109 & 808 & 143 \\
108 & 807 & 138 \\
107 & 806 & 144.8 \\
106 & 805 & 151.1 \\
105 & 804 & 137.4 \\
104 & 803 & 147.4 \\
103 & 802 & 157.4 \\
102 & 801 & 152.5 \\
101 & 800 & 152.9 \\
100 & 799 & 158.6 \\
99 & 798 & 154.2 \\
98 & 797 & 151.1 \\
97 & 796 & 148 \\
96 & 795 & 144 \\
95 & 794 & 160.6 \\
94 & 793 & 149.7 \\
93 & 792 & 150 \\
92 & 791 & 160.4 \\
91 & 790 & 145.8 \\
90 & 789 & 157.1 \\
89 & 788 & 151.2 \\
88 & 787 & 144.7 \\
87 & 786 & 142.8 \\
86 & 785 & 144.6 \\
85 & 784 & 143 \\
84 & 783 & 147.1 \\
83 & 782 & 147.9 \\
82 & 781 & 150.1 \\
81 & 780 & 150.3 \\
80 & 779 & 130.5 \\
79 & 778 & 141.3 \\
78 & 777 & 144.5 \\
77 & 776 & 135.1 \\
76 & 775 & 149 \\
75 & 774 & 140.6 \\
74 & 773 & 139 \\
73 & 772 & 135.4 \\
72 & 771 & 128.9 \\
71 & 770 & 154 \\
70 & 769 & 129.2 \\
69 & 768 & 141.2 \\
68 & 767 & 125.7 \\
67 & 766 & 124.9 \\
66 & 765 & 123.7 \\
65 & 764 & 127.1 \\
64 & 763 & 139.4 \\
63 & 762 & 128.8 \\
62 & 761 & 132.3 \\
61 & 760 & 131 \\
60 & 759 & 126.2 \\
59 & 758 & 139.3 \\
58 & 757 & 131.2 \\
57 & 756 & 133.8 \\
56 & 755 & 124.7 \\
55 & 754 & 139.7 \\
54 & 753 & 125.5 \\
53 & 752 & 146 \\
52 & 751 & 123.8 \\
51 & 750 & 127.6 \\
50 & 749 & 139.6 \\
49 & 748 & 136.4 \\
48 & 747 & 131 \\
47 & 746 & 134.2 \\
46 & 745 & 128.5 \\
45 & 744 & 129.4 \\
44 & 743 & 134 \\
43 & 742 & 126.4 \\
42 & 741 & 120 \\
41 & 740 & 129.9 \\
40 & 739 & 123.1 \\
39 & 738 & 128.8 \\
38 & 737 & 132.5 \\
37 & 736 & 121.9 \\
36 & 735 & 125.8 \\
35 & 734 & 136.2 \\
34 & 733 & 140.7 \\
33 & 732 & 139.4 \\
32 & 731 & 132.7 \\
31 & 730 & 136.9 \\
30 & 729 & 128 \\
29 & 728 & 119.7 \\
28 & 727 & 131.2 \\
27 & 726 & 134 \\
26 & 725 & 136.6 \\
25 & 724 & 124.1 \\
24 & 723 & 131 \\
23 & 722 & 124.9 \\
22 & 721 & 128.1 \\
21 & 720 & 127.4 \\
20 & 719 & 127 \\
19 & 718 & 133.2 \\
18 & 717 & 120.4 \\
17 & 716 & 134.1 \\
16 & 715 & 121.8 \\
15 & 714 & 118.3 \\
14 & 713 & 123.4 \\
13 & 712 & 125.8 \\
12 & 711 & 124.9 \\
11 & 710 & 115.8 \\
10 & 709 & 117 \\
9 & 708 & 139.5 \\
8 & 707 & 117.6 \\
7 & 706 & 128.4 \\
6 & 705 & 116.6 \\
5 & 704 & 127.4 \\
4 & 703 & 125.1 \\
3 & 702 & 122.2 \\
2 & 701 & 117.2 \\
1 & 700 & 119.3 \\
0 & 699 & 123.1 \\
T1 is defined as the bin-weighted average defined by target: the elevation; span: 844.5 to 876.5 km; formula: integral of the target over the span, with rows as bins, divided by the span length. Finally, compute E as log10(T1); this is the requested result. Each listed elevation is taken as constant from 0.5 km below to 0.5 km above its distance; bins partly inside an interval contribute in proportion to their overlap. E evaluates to 2.13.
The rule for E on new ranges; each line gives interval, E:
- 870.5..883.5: 2.16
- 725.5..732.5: 2.12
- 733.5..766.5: 2.12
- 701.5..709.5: 2.09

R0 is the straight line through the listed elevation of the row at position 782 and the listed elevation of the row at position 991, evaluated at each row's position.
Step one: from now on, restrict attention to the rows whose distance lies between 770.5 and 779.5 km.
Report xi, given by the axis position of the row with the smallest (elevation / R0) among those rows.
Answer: 771 km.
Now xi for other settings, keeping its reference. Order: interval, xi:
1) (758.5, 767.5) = 765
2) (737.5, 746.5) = 741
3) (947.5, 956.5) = 952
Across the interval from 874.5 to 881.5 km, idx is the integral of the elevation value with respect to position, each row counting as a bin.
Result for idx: 993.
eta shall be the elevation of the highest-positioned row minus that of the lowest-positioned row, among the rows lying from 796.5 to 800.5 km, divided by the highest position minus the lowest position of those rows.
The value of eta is 0.6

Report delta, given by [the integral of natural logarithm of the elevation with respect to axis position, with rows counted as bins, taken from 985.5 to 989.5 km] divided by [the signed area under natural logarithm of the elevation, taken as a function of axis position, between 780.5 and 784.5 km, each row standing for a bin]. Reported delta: 1.00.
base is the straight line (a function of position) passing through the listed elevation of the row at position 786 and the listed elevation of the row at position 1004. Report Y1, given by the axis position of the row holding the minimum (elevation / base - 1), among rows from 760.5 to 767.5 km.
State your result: 765 km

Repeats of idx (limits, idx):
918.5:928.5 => 1399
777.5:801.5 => 3578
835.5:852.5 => 2353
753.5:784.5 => 4235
